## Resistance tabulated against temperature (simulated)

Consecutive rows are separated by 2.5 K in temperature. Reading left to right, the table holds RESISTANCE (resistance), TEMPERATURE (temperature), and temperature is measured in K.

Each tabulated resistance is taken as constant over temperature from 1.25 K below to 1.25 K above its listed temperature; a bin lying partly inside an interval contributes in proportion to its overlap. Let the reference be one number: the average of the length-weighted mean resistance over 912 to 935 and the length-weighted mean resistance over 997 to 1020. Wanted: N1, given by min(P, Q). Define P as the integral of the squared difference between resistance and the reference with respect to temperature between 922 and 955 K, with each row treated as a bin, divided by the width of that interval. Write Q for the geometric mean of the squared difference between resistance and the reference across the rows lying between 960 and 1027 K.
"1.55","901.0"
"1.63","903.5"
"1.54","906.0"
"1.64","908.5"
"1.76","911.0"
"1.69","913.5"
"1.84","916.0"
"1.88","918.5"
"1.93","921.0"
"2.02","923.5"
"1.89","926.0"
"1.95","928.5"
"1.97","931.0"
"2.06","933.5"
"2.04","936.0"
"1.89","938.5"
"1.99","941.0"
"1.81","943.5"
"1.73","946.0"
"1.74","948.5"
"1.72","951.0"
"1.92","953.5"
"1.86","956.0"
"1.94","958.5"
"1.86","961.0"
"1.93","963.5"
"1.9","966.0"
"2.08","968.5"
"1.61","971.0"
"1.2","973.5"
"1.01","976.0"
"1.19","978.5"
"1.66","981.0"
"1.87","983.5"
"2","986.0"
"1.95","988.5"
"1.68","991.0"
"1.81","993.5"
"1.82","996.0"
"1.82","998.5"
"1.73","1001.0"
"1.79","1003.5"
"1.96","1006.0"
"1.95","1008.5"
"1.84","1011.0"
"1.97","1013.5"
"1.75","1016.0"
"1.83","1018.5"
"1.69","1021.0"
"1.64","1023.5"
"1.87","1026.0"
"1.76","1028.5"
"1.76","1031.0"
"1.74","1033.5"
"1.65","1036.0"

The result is 0.0093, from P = 0.013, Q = 0.0093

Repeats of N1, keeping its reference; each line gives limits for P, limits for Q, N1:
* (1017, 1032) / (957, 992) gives 0.0139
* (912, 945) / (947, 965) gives 0.0028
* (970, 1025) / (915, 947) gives 0.0020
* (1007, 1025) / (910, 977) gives 0.0047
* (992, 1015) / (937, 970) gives 0.0031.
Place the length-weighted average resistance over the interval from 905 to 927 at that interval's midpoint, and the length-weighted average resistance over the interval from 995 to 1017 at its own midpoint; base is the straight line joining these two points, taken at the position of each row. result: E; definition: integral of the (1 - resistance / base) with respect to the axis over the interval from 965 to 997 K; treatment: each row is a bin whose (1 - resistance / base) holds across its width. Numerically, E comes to 2.8 K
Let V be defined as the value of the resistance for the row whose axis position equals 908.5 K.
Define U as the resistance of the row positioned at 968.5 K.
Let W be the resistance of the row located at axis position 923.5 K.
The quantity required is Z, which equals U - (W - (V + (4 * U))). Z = 10.0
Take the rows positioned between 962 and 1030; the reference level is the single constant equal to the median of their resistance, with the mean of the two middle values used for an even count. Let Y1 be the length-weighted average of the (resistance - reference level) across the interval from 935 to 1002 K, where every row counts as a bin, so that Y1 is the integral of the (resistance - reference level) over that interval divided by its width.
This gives -0.05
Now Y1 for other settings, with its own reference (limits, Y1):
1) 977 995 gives -0.09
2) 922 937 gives 0.17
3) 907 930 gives 0.02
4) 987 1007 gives 0.00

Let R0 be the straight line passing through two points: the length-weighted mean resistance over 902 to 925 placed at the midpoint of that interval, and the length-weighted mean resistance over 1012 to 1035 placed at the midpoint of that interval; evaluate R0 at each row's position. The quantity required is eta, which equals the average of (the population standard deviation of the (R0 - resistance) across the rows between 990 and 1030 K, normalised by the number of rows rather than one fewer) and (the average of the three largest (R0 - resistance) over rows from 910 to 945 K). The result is 0.06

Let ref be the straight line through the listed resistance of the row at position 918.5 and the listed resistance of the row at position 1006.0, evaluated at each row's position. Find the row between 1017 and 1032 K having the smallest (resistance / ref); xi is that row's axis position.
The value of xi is 1023.5 K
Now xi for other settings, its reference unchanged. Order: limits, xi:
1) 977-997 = 978.5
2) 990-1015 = 991.0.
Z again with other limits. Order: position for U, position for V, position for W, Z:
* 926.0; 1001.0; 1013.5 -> 9.2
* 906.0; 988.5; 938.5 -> 7.8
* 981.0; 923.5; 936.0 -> 8.3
